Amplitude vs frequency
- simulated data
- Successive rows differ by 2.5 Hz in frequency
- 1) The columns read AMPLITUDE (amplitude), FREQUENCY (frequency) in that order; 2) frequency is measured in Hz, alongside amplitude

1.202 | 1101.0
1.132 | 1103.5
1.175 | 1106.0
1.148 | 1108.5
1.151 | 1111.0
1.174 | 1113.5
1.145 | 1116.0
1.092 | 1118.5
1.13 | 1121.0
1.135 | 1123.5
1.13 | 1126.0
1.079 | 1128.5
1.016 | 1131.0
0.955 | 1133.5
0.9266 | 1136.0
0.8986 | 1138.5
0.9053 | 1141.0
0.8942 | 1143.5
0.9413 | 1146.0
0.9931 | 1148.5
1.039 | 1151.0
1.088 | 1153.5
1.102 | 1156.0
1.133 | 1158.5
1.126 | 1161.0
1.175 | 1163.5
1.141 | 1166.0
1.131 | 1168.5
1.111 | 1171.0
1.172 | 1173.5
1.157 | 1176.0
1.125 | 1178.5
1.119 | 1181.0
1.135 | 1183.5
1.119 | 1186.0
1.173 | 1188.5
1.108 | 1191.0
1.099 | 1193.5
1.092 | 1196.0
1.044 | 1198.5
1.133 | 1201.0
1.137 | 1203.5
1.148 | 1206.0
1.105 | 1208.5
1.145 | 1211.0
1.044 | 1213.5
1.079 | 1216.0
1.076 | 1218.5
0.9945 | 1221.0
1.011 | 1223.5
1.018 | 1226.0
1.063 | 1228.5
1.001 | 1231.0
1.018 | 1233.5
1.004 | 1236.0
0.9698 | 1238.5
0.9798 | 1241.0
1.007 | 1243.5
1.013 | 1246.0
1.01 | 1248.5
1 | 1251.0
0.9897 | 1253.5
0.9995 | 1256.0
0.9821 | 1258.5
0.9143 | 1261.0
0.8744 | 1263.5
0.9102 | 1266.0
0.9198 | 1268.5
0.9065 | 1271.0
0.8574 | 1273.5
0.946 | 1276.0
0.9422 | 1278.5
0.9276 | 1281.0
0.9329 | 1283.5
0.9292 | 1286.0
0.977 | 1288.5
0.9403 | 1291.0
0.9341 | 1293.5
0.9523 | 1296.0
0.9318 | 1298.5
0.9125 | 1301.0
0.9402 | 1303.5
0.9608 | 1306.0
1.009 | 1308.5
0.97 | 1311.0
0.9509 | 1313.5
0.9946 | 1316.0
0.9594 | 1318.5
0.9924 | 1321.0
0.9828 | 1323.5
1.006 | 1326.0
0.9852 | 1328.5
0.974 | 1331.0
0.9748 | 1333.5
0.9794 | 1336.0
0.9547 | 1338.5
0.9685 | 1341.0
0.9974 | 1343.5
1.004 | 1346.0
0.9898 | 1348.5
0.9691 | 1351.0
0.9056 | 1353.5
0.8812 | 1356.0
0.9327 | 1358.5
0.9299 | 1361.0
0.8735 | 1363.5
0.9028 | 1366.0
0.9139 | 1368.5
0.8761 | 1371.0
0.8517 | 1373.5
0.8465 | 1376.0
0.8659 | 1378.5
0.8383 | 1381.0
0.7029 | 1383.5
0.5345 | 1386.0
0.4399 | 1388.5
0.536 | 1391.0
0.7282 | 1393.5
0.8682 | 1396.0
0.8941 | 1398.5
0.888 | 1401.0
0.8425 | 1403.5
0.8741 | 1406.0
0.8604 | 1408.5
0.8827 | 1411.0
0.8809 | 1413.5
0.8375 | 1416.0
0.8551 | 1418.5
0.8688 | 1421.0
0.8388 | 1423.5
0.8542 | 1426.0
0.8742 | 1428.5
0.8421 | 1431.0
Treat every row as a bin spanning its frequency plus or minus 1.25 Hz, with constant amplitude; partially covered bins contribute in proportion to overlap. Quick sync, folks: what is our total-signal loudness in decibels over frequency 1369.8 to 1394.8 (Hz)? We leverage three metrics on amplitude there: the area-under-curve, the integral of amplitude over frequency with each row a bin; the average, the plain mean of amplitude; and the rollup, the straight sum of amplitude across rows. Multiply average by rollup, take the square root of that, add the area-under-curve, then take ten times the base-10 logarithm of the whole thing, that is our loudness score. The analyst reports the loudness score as 13.08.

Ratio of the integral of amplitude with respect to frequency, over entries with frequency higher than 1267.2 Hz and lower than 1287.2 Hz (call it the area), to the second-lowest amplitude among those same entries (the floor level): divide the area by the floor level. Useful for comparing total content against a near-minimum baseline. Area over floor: 20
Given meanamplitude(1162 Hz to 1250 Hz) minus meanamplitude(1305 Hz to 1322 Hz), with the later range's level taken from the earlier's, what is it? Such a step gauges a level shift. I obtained 0.105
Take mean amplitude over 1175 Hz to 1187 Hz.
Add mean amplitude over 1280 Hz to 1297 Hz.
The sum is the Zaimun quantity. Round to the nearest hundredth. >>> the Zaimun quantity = 2.07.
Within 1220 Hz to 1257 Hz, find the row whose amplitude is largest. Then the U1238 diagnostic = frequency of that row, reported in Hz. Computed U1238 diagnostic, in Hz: 1228.5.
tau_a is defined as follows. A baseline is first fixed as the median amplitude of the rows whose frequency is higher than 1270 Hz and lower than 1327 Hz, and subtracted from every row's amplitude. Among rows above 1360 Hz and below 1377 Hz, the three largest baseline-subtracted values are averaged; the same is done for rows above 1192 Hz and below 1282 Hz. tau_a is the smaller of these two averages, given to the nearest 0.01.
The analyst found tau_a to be -0.03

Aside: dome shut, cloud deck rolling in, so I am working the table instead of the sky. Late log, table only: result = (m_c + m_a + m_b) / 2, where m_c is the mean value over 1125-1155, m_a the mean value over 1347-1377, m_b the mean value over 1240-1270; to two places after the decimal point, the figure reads 1.43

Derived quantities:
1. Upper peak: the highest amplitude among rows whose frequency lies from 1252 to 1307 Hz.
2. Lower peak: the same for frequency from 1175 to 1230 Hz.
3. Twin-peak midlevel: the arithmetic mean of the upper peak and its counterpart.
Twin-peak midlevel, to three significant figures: 1.09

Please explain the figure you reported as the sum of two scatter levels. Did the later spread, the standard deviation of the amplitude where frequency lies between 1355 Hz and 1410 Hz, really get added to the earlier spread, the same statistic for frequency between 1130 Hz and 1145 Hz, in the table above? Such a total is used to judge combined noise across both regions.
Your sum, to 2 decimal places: 0.18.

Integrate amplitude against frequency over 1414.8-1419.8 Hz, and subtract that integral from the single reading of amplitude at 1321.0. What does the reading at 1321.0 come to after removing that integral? -3.24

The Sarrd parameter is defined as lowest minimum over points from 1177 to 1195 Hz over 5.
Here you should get 0.22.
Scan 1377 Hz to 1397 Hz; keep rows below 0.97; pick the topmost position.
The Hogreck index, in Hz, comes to 1396.0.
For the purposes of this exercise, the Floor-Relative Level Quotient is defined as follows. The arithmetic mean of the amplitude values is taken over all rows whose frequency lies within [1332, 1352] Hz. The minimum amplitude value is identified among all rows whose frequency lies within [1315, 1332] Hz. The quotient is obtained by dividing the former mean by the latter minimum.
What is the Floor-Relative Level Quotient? 1.02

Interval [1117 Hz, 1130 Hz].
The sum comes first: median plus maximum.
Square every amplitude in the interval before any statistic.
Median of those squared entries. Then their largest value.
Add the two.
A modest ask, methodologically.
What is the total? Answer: 2.6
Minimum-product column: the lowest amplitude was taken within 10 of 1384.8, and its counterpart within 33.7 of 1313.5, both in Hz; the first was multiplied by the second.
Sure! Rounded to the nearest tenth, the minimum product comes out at 0.4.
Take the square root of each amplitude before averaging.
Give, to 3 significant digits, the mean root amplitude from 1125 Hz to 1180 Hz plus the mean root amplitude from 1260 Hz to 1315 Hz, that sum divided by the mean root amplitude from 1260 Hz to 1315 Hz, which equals 2.06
